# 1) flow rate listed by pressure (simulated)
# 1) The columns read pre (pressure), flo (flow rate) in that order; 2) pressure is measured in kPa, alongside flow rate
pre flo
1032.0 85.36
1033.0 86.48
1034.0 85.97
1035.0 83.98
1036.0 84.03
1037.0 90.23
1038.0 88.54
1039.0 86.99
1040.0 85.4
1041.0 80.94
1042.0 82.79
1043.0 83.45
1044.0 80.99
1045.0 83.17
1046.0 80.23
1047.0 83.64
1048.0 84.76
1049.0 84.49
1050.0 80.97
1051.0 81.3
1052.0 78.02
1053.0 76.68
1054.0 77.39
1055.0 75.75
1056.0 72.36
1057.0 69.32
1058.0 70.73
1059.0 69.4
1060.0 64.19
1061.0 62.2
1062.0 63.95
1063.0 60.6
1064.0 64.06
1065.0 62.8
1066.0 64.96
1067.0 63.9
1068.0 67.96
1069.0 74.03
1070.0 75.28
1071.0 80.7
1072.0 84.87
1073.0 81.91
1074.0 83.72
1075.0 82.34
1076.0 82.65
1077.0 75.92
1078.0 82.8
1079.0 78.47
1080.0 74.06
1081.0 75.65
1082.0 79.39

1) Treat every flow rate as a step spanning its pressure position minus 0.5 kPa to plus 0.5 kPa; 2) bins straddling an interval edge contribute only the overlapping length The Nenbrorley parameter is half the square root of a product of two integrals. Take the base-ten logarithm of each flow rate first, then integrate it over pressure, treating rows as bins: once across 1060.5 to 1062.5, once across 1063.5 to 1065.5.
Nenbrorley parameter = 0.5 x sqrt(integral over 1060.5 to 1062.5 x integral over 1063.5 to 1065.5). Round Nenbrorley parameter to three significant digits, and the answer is 1.80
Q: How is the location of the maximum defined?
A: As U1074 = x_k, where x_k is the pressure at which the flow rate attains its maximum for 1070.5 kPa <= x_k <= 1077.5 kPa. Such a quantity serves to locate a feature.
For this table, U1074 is 1072.0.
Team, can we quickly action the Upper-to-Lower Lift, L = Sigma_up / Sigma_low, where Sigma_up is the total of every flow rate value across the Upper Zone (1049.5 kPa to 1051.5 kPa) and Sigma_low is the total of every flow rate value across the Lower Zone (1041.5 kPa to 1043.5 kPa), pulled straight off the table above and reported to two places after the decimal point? 0.98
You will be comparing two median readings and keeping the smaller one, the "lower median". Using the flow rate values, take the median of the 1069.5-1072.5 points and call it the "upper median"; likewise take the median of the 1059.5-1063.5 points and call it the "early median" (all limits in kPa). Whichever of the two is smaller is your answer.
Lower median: 63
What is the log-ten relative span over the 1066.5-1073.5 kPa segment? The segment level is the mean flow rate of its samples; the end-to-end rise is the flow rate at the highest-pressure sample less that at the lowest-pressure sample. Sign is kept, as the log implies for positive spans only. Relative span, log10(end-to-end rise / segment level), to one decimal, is -0.6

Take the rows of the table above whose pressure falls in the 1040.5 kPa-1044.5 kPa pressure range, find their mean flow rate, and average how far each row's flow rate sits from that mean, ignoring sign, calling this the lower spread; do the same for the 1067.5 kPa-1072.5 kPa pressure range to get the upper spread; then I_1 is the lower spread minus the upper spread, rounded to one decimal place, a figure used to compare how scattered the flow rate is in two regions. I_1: -3.9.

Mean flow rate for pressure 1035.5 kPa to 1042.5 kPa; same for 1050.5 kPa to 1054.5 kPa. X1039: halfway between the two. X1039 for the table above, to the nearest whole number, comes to 82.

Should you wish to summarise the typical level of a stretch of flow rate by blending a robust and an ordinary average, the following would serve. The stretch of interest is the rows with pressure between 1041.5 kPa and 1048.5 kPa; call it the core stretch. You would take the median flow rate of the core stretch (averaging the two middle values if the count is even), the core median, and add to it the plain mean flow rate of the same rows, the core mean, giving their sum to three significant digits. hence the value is 166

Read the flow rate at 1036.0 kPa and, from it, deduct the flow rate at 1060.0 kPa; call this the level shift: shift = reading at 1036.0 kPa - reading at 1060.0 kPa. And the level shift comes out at 19.8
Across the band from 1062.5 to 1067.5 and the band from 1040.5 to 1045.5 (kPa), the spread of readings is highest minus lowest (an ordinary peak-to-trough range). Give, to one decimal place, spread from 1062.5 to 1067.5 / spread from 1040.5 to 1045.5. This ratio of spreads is 1.7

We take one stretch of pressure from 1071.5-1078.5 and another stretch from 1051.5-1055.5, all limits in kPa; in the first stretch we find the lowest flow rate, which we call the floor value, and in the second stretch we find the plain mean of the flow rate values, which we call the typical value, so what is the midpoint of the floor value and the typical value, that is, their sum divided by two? 76.4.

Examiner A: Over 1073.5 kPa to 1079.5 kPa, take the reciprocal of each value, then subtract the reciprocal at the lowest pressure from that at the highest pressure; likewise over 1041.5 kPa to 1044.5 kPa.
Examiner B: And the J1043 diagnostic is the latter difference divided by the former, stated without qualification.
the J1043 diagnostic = 0.34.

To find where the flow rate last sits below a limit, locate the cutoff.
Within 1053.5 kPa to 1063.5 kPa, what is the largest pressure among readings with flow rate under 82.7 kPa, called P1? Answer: 1063.0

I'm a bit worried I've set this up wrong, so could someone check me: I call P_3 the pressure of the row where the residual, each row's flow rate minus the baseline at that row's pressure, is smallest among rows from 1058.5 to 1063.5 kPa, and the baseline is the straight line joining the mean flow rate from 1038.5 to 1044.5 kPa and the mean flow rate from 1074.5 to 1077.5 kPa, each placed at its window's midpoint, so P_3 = 1063.0 kPa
